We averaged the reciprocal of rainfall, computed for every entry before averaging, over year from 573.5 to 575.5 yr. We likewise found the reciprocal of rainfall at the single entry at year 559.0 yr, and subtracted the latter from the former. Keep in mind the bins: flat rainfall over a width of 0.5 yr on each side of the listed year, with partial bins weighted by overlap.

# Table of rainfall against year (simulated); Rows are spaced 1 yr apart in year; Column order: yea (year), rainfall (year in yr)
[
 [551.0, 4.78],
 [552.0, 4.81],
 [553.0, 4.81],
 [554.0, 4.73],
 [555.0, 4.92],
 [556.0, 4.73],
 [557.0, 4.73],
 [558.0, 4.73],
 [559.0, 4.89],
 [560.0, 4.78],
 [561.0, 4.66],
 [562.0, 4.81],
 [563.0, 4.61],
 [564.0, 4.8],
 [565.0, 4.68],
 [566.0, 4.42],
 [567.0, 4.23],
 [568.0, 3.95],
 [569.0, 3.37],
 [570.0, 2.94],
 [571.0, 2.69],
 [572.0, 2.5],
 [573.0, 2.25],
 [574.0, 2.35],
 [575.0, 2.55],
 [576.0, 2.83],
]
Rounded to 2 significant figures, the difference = 0.20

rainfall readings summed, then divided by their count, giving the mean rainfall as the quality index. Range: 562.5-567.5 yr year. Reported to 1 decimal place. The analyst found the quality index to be 4.5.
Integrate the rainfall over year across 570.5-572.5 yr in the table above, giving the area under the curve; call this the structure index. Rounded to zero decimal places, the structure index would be 5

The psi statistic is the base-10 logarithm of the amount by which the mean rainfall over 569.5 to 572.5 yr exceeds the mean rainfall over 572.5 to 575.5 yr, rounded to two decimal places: -0.49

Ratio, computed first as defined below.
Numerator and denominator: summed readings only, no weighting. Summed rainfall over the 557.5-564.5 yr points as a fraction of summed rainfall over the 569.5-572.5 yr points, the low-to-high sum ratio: 4.1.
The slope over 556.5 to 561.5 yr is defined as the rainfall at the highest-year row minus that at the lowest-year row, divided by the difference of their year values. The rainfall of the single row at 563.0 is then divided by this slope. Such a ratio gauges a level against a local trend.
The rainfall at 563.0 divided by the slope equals -263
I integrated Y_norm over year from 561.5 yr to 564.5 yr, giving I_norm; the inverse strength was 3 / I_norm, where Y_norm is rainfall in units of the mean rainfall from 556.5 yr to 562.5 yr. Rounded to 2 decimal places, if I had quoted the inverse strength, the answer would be 1.01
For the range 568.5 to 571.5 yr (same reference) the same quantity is 1.59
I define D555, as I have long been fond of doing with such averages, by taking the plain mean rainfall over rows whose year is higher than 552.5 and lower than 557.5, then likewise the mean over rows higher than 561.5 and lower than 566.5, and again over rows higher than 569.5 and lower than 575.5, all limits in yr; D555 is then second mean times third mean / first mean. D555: 2.5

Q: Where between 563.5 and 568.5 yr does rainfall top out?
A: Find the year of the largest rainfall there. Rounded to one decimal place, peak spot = 564.0 yr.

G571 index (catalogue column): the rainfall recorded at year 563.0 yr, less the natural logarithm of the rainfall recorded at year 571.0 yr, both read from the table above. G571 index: 3.62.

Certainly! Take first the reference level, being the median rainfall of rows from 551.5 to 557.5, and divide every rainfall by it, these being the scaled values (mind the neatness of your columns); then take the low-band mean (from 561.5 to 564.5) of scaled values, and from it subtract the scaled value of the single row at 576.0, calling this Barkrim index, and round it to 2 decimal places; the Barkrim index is 0.40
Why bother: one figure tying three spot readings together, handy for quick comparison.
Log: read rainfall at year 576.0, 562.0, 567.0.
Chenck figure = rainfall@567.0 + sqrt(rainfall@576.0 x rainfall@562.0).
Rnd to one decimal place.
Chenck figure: 7.9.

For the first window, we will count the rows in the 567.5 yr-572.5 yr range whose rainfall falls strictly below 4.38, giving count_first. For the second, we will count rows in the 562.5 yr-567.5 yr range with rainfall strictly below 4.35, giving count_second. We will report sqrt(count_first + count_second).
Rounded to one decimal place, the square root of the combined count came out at 2.4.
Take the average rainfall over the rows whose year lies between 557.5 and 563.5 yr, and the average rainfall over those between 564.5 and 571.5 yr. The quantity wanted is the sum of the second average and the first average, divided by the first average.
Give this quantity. 1.79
